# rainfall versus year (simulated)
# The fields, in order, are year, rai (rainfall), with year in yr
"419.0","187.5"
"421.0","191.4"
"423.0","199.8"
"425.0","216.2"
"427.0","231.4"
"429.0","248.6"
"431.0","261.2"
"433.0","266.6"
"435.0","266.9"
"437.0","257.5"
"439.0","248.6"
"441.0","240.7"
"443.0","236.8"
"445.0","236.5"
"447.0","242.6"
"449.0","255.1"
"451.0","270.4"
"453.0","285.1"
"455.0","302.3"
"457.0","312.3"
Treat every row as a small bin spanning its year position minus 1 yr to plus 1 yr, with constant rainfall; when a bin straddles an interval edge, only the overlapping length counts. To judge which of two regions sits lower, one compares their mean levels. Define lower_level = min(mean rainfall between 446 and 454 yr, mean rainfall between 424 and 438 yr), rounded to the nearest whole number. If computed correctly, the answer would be 250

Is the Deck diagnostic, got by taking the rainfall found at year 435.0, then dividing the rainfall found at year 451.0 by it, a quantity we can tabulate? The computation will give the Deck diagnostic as 1.0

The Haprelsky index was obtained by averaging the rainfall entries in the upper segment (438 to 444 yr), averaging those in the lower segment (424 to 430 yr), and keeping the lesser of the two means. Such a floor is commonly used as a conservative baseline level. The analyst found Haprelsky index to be 232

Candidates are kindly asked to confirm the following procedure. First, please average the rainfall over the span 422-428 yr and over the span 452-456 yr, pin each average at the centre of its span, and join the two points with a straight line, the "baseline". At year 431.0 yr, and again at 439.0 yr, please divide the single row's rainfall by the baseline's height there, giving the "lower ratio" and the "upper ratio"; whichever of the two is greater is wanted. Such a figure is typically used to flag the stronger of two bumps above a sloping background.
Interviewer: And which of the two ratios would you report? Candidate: 1.13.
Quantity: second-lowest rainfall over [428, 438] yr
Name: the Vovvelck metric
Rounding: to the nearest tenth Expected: 257.5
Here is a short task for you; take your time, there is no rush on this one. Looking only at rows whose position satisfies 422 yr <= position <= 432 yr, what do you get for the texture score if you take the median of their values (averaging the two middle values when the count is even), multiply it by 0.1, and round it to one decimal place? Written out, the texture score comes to 23.1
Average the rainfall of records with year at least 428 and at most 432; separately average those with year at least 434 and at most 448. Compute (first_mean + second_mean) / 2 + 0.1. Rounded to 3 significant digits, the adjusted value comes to 251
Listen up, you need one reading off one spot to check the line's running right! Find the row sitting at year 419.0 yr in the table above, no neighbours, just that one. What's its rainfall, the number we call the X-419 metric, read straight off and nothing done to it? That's 187.5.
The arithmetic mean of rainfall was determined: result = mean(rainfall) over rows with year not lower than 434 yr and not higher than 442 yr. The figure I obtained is 253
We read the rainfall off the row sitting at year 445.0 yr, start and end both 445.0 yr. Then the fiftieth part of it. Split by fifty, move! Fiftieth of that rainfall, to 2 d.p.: 4.73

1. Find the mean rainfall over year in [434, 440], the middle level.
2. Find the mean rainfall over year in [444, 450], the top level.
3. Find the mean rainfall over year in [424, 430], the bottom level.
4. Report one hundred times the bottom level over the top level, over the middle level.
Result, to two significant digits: 0.37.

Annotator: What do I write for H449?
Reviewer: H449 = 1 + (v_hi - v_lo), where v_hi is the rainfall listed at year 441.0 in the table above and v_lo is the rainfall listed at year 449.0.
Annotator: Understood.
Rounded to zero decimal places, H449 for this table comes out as -13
